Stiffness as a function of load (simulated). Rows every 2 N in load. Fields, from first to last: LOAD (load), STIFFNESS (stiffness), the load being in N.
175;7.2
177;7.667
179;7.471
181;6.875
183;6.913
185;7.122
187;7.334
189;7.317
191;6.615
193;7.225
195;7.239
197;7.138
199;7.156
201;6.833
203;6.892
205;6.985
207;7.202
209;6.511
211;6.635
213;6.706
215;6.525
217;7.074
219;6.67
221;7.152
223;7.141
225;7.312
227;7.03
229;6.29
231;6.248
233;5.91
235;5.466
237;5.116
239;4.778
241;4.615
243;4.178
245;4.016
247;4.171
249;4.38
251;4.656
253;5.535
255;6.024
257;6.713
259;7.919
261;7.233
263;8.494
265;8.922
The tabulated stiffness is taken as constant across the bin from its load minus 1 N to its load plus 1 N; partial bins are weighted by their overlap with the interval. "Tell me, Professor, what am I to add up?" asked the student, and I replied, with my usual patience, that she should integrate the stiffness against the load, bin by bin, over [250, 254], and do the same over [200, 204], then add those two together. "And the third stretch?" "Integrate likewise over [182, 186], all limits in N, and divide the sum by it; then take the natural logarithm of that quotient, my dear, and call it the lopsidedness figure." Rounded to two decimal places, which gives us 0.53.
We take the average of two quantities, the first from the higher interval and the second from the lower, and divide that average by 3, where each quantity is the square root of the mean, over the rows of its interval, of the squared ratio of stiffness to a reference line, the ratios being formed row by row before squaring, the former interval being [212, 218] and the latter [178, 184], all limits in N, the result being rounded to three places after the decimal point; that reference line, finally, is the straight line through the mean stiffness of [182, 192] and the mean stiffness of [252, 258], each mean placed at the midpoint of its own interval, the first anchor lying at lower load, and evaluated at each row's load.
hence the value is 0.335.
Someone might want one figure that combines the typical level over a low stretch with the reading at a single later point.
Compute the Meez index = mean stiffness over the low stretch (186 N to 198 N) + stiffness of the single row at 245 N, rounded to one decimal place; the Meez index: 11.2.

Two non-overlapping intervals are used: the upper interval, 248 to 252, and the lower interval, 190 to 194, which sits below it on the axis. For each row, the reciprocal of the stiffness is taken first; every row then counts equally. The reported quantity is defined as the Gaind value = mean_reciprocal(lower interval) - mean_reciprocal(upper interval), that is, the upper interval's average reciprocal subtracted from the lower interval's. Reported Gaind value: -0.077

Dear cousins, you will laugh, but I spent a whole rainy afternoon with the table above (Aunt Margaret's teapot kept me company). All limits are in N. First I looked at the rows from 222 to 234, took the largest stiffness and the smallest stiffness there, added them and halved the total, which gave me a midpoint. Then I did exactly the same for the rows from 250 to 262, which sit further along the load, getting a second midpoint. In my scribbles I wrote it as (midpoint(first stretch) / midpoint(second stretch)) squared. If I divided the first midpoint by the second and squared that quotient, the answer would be 1.11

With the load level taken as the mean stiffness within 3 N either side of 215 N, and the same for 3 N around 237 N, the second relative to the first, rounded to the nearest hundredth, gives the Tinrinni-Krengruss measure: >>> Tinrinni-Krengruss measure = 0.76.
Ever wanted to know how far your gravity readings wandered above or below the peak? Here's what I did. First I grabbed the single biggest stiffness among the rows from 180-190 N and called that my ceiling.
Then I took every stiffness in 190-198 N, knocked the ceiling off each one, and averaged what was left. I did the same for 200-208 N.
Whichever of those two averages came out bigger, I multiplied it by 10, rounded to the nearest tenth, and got -2.8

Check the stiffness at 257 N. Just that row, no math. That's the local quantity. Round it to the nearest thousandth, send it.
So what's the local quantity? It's 6.713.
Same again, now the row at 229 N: 6.290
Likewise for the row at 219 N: 6.670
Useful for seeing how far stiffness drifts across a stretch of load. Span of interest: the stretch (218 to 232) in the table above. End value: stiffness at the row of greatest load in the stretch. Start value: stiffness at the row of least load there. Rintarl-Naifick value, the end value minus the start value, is -0.4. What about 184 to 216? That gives -0.6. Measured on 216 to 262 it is 0.2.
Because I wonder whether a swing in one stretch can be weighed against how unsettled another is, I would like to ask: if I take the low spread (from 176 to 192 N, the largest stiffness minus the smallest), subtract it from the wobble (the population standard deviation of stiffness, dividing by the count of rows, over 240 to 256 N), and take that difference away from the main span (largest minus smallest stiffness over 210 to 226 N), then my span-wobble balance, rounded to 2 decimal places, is 1.17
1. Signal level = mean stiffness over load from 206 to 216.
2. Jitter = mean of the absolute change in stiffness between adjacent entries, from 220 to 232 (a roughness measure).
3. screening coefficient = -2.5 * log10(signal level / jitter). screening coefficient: -3.6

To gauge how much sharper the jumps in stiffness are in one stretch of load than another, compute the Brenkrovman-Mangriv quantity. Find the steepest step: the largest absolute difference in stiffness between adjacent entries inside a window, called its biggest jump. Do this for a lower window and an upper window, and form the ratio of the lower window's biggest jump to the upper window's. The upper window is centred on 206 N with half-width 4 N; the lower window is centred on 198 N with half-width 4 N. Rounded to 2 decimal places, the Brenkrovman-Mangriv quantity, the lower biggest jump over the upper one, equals 0.47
